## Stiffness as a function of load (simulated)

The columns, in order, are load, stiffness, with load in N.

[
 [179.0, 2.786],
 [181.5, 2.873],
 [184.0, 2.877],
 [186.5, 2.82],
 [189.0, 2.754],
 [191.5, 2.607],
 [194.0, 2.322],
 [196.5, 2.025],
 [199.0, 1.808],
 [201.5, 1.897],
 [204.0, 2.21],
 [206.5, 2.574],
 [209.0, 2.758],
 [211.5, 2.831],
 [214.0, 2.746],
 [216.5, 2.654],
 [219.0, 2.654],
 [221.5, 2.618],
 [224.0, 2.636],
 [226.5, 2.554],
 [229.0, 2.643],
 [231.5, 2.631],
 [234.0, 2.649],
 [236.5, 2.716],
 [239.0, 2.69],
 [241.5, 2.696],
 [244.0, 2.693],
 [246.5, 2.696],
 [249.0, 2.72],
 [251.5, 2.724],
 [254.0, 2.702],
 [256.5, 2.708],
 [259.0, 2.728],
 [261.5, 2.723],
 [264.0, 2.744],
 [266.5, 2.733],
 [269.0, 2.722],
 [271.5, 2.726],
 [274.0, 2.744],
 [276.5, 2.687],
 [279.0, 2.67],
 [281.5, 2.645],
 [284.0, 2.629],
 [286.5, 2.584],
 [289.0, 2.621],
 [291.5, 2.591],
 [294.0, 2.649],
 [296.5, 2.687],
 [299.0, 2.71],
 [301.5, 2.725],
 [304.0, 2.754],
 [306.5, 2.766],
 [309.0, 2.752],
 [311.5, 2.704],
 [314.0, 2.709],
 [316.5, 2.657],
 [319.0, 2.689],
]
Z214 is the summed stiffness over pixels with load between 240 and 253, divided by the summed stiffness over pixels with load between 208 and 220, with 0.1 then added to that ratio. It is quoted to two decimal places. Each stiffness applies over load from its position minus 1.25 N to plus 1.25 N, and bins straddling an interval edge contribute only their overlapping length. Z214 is 1.09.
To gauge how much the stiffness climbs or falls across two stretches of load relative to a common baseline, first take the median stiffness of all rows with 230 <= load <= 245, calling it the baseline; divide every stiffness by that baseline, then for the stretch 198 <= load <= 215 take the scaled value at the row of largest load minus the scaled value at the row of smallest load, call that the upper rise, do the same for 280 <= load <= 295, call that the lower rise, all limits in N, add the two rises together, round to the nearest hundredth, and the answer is 0.35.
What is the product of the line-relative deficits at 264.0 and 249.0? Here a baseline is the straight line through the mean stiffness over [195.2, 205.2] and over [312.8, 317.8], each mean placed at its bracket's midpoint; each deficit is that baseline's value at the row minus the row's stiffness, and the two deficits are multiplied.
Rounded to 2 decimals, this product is 0.16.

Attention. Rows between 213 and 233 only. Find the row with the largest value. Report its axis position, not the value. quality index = 214.0 N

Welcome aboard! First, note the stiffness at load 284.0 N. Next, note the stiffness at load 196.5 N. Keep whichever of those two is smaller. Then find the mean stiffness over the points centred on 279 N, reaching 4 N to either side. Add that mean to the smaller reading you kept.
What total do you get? 4.69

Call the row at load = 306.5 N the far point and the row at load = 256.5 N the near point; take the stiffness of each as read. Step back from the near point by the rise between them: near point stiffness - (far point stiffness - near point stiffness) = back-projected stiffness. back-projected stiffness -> 2.65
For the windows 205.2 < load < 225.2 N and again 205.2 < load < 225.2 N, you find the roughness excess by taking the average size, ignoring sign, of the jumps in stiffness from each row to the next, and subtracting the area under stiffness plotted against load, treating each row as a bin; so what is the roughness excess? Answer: -53.6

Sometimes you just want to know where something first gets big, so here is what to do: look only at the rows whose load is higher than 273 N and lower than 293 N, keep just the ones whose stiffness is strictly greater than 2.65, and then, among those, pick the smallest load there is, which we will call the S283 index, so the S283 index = 274.0 N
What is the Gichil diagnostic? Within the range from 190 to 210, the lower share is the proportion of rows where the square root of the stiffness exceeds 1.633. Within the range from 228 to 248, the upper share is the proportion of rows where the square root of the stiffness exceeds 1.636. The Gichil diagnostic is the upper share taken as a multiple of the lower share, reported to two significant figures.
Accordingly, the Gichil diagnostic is 5.0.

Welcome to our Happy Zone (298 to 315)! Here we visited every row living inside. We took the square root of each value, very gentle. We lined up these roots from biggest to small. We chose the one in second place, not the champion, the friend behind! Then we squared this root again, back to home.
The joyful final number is 2.75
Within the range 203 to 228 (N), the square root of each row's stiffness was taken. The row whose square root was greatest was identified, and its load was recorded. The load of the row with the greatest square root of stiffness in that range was 211.5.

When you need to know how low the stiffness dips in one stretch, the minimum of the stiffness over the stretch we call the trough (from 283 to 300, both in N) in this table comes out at 2.584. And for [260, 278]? 2.687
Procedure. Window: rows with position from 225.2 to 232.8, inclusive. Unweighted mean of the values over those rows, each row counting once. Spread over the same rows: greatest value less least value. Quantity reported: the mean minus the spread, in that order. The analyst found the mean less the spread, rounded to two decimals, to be 2.52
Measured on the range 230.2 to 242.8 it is 2.59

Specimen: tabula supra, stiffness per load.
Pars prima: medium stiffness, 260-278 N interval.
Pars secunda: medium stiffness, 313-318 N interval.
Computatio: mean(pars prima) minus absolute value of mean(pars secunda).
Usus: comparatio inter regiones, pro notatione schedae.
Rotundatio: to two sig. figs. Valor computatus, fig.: 0.043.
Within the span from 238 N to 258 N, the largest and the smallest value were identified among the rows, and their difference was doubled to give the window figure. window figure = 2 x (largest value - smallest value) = 0.1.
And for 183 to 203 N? 2.1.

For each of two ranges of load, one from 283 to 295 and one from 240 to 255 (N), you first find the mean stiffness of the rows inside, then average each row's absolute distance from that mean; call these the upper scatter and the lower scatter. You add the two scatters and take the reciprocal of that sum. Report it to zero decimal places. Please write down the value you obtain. 30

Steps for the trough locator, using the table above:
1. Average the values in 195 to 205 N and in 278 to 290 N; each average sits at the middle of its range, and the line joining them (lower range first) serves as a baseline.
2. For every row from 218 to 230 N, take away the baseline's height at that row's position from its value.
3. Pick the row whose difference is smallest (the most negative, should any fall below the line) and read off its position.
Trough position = 226.5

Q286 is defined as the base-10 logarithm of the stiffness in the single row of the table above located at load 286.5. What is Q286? 0.412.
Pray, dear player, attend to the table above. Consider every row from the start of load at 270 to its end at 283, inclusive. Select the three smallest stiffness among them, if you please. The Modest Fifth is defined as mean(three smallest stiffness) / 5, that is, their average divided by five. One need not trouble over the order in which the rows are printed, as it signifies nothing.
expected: 0.533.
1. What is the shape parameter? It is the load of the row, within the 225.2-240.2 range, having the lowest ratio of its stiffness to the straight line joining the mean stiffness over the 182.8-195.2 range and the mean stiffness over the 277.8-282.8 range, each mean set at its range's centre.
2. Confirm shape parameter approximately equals 226.5 N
